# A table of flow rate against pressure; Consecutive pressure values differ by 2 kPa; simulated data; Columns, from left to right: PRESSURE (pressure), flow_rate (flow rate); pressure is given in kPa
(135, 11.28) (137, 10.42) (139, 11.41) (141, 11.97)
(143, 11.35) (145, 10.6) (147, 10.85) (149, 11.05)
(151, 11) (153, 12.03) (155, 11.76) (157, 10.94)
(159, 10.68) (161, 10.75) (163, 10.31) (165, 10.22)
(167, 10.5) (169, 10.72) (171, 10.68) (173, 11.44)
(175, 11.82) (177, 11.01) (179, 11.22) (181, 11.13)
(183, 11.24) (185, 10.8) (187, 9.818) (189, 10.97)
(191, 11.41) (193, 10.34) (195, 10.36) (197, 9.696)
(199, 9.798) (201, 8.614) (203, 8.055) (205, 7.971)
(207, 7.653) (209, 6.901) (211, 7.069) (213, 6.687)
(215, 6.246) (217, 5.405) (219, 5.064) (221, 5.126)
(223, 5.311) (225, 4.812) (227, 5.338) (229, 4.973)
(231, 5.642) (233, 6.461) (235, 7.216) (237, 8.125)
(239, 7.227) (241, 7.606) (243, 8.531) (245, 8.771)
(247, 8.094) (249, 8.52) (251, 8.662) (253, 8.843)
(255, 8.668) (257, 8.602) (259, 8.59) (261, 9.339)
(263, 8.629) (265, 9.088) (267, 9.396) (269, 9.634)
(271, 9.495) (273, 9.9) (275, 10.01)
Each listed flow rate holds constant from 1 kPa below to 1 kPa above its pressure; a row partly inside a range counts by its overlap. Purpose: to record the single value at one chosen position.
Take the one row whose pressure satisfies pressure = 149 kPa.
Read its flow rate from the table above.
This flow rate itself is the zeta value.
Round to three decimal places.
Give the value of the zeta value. 11.050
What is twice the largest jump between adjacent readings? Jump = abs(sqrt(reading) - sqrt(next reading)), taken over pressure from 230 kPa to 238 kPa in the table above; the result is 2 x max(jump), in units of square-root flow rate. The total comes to 0.33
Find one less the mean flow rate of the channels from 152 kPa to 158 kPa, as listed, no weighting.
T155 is -10.6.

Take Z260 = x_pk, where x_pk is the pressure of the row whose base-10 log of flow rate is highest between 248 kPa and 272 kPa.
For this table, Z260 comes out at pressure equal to 269 kPa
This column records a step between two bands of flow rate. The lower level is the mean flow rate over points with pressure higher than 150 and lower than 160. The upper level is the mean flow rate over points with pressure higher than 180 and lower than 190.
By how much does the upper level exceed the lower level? -0.5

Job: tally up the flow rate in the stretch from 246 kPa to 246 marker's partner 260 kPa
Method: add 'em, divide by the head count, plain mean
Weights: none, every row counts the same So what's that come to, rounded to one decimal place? 8.6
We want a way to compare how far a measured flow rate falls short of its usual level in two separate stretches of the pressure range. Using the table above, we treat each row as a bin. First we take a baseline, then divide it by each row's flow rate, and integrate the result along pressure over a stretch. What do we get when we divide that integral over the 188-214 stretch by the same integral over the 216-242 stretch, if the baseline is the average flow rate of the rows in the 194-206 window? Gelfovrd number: 0.68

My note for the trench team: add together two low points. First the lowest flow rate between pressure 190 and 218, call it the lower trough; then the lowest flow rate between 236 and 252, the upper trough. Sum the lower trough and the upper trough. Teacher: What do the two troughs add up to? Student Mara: 13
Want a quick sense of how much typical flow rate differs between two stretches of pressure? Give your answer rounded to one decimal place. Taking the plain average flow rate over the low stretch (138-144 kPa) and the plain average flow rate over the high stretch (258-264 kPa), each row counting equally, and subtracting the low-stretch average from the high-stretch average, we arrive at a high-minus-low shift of -2.7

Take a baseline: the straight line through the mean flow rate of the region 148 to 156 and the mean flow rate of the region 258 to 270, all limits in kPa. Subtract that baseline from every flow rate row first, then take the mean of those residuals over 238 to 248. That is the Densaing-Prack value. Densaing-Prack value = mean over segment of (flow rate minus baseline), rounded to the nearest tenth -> -1.5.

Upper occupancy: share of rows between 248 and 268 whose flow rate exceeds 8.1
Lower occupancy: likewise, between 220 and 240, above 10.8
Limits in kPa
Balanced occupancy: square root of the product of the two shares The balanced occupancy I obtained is 0.000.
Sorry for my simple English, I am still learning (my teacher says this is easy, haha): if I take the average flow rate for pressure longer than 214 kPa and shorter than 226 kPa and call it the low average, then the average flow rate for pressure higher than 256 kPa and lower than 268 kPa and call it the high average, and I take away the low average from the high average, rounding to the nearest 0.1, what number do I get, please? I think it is 3.6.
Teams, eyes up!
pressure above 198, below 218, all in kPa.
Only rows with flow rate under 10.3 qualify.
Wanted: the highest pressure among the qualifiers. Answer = 217 kPa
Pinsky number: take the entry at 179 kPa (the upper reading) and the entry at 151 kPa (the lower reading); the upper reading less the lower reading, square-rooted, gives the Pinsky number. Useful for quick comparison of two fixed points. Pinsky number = 0.47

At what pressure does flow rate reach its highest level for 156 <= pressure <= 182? 175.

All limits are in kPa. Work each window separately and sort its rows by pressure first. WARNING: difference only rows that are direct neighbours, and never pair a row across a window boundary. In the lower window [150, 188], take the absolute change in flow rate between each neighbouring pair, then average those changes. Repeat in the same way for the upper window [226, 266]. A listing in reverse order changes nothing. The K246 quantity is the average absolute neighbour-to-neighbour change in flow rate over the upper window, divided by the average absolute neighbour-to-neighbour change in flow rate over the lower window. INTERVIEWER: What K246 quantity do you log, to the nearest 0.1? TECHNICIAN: 1.2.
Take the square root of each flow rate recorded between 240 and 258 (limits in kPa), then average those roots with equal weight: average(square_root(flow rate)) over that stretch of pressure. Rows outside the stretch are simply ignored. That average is 2.91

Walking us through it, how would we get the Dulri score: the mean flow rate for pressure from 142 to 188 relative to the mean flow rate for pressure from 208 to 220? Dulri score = 1.8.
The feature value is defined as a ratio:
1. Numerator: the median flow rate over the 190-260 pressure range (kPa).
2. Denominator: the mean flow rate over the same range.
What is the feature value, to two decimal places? 1.05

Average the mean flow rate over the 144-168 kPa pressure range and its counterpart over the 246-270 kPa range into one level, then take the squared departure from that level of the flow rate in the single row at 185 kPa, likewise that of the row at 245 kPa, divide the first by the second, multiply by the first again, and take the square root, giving 0.80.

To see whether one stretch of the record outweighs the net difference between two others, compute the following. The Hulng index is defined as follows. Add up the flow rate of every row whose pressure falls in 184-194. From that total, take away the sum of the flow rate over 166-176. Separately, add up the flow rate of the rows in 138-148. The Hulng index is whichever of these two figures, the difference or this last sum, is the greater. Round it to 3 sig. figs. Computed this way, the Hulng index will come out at 56.2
